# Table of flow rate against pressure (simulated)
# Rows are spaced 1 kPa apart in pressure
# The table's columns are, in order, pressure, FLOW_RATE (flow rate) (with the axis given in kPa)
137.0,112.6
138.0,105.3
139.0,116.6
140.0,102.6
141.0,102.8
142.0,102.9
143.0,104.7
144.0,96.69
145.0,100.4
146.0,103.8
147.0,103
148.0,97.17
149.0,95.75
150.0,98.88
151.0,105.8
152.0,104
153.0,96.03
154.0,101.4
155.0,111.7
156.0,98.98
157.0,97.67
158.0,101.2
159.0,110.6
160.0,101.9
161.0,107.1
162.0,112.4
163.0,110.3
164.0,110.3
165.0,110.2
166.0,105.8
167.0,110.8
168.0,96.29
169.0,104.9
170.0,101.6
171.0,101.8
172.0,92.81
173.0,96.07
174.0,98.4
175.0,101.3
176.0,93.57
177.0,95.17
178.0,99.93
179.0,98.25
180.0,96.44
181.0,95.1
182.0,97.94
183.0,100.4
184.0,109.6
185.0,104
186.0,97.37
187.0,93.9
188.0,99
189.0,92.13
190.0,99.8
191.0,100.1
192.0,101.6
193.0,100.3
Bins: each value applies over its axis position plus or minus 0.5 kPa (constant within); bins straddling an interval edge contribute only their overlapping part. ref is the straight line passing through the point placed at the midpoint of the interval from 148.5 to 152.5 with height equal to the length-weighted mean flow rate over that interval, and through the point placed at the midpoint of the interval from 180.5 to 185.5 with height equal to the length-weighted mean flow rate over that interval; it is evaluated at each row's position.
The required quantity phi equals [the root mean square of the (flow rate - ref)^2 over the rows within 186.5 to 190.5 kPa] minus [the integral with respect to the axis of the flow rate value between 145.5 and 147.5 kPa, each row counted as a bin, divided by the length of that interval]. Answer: -51.3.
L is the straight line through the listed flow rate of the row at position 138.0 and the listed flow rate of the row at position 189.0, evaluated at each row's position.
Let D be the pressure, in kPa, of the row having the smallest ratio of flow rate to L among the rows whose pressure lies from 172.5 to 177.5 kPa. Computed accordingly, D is 176.0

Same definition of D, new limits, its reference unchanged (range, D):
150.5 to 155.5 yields 153.0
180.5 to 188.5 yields 181.0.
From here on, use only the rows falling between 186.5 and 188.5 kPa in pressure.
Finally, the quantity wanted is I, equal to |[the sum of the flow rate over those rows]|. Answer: 193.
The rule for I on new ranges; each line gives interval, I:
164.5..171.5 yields 731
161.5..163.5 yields 223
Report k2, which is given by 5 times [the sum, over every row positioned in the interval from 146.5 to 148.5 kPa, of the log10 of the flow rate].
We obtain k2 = 20.0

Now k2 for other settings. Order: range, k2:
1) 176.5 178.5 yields 19.9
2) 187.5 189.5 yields 19.8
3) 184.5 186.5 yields 20.0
